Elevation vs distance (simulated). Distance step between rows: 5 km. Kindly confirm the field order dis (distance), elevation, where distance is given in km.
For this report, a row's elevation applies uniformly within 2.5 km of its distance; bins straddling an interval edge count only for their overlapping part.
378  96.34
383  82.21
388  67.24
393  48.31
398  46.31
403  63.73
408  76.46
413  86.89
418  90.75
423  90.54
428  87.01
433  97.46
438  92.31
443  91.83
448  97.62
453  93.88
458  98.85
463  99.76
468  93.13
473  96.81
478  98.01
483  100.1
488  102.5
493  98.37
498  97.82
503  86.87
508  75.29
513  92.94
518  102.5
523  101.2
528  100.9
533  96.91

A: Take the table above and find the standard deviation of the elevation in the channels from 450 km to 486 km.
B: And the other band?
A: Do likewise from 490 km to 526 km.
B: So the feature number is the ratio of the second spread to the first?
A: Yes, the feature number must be 3.5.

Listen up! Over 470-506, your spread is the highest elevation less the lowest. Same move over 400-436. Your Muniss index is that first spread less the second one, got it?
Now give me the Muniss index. -18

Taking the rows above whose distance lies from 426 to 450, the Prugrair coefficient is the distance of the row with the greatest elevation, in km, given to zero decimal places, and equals 448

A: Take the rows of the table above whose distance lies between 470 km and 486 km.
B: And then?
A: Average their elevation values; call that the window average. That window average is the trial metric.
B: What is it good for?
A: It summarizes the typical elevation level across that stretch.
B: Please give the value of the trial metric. 98.3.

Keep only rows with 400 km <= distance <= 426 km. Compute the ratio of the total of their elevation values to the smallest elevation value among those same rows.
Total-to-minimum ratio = 6.4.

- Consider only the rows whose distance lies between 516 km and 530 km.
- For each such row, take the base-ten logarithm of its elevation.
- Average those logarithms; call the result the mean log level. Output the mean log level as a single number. 2.01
